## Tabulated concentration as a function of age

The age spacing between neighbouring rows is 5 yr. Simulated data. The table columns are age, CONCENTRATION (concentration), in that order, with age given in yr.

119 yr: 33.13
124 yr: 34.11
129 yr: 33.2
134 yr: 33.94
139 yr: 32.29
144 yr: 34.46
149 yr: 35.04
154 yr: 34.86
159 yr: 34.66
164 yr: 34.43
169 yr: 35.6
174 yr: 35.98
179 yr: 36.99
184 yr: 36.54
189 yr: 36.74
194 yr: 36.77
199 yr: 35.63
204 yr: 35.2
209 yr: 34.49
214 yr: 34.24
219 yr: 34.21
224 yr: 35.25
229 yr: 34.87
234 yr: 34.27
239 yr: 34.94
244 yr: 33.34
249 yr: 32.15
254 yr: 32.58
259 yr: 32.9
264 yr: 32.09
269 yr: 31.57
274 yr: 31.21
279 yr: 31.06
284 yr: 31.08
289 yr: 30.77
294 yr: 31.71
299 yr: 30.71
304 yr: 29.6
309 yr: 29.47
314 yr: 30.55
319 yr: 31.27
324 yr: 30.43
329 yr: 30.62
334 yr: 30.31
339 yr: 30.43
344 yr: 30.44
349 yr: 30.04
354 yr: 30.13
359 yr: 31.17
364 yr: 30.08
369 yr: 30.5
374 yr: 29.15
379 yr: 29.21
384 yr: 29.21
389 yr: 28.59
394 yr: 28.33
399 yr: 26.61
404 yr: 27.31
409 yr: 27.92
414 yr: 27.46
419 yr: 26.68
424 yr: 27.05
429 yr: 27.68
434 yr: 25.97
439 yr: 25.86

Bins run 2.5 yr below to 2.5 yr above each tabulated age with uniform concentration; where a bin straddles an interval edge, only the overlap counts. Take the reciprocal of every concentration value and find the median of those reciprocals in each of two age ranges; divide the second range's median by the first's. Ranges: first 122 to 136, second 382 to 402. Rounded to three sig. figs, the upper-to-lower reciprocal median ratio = 1.19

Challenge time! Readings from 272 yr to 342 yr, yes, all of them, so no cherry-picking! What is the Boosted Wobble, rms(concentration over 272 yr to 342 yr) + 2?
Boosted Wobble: 32.7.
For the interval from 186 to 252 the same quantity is 36.8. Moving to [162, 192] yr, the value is 38.1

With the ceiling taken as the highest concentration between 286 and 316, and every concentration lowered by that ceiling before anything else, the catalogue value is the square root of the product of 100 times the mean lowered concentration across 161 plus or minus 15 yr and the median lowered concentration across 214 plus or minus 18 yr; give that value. 33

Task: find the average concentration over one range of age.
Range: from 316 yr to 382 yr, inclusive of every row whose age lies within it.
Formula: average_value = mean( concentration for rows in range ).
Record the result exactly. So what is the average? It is 30.3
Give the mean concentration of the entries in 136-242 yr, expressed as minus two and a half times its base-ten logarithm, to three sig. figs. -3.86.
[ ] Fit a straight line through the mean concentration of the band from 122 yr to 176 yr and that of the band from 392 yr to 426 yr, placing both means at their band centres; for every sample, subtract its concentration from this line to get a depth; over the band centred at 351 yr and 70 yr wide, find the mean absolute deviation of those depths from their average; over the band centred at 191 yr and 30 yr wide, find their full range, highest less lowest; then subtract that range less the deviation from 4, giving 3.0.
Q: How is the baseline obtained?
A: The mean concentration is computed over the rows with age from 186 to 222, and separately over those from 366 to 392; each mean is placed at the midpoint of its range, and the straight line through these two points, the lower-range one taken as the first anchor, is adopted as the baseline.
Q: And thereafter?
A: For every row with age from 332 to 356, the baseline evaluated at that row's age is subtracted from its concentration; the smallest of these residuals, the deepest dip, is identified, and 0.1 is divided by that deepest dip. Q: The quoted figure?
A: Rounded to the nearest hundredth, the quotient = -0.18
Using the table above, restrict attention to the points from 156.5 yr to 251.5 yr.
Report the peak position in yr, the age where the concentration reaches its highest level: 179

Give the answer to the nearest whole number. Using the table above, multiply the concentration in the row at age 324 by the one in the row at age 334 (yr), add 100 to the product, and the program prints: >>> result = 1022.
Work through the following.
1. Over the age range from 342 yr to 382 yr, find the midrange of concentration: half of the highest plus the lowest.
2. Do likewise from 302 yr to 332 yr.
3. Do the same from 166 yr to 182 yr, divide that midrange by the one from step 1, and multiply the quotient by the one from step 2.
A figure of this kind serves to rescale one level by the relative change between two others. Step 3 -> 37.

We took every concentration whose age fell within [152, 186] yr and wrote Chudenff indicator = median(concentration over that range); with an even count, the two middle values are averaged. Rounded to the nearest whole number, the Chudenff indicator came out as 36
